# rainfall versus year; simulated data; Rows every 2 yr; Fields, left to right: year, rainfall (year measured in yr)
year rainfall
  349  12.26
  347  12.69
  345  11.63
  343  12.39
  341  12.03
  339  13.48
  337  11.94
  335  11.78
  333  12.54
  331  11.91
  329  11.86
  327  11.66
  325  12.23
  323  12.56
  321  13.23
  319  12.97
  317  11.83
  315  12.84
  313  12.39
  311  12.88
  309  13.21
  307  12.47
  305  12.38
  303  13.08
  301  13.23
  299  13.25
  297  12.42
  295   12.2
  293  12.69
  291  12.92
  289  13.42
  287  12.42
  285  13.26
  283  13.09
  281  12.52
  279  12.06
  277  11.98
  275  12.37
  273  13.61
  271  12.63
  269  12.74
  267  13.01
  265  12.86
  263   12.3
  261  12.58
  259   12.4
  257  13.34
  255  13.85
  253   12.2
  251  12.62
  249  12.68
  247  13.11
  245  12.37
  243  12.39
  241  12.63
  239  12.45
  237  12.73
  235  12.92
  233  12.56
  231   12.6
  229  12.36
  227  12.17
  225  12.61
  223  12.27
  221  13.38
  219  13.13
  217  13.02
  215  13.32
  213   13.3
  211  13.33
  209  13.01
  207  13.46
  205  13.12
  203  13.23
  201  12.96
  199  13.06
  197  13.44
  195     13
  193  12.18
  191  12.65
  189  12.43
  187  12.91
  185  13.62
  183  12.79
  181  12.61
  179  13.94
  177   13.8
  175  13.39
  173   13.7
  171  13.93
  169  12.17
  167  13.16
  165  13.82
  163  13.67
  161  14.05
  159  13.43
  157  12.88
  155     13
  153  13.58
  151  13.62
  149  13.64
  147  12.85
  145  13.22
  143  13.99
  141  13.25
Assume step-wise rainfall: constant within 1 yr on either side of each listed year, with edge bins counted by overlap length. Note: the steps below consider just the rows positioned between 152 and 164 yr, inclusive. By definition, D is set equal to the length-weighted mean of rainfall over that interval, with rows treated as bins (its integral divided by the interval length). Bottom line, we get 13.4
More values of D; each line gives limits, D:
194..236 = 13.0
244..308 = 12.8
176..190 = 13.2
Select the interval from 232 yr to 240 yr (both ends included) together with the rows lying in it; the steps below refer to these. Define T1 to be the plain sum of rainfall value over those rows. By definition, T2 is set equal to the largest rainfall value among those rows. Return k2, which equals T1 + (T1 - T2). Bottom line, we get 88.4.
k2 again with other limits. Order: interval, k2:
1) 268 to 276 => 89.1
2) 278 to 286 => 88.6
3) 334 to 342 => 85.0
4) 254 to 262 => 90.5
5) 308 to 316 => 89.4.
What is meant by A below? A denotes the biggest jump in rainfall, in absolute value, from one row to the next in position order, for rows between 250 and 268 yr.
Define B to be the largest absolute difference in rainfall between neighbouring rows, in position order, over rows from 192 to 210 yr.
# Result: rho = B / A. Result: 0.50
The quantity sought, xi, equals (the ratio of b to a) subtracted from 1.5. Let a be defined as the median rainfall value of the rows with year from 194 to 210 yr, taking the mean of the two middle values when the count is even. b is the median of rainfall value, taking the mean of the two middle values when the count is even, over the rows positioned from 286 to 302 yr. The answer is 0.522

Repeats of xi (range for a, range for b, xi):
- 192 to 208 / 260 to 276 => 0.531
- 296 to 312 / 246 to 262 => 0.525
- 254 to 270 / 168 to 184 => 0.442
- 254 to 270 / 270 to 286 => 0.518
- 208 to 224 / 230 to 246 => 0.548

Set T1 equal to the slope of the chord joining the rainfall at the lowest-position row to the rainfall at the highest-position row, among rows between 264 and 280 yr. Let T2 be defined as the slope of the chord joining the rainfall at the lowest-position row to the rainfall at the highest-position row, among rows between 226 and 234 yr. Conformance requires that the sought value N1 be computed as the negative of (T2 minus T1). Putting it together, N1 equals -0.12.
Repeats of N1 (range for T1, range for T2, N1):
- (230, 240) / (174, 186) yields -0.04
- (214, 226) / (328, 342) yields -0.09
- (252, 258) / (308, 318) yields 0.46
